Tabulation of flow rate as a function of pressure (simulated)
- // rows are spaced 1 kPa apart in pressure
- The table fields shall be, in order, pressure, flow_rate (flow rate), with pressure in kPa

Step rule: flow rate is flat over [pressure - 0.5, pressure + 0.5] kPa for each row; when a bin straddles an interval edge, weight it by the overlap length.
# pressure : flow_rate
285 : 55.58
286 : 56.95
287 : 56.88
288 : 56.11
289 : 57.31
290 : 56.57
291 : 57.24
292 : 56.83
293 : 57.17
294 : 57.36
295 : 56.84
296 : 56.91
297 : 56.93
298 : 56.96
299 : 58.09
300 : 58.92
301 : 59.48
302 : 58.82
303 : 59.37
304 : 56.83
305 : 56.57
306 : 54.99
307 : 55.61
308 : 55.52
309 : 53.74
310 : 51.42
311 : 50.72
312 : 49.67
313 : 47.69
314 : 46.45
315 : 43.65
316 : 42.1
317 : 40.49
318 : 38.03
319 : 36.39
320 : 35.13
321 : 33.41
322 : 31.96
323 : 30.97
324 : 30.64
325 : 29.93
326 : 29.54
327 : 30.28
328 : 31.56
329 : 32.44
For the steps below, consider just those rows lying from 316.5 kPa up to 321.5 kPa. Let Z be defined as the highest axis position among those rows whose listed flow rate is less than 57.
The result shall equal 321 kPa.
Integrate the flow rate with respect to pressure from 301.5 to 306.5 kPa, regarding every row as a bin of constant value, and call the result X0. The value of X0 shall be 287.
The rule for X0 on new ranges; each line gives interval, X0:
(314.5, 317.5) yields 126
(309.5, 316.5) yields 332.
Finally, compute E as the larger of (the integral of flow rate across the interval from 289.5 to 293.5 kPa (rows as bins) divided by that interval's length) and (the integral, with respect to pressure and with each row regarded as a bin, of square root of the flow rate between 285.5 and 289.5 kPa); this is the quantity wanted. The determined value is 57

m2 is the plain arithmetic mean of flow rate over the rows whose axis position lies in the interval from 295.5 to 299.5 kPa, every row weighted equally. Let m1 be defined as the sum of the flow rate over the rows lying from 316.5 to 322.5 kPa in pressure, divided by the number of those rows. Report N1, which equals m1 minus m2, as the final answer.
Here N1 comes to -21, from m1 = 36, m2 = 57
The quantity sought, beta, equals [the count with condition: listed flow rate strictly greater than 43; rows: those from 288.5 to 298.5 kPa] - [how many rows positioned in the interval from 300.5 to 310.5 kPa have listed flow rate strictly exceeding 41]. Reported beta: 0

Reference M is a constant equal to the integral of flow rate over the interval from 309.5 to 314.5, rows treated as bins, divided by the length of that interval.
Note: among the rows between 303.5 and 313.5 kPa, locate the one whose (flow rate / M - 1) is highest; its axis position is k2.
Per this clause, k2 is 304 kPa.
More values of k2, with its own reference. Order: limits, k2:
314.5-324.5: 315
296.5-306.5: 301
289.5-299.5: 299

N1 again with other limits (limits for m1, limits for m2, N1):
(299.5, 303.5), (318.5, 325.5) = 27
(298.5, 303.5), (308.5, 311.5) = 7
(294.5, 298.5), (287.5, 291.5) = 0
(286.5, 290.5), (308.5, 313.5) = 6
